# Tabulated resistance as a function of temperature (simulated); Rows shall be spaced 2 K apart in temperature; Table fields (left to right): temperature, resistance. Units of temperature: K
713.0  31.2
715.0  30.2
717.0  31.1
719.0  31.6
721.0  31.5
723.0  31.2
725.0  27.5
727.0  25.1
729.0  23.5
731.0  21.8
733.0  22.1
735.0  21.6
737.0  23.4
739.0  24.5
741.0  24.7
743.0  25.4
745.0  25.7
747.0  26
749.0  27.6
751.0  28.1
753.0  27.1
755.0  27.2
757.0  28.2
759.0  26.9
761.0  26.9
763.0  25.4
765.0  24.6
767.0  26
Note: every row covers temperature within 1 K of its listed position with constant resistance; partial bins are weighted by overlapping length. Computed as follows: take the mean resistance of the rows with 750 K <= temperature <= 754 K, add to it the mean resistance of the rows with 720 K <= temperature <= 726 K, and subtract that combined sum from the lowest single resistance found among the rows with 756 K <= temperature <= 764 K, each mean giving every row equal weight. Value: -32.3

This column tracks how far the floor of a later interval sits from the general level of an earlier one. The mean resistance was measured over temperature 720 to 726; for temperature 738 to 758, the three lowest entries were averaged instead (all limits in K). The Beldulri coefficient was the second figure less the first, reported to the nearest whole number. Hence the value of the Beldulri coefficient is -5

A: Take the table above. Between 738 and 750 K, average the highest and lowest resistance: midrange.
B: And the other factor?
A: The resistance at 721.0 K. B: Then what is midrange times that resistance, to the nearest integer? 821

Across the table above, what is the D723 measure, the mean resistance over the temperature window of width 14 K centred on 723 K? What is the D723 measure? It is 28.8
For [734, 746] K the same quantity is 24.2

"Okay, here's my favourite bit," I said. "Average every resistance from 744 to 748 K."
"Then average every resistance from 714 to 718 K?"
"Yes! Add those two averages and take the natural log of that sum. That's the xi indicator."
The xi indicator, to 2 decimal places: 4.03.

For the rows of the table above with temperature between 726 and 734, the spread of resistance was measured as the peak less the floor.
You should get 3.3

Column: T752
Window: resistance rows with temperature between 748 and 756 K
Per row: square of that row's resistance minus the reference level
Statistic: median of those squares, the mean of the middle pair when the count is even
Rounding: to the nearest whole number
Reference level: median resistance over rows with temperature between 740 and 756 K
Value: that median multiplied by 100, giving 76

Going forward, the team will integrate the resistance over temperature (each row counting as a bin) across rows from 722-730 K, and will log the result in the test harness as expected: 215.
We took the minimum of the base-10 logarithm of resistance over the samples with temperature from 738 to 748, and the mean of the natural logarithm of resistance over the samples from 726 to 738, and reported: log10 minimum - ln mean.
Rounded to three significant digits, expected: -1.74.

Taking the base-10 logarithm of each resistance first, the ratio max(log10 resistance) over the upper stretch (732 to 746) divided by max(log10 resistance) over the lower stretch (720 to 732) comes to 0.94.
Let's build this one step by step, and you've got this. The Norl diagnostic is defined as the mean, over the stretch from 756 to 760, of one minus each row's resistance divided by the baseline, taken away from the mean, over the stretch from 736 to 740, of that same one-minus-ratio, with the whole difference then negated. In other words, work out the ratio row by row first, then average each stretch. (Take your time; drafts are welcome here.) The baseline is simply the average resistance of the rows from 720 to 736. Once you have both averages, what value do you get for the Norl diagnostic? -0.14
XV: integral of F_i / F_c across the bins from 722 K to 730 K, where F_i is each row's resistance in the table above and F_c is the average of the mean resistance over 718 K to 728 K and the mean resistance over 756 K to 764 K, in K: 7.6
